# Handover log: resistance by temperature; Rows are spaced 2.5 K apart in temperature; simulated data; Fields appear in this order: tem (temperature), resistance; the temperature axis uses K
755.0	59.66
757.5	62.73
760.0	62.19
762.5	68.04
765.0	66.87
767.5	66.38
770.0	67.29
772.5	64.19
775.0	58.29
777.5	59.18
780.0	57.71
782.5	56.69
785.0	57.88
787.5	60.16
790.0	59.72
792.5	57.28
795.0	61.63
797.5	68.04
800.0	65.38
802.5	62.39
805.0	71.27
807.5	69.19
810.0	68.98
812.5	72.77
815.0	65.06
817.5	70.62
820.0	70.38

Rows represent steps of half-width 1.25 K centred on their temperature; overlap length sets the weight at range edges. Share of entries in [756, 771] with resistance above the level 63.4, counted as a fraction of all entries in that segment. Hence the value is 0.67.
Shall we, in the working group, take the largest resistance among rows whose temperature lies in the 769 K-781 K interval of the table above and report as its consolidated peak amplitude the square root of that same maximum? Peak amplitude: 8.20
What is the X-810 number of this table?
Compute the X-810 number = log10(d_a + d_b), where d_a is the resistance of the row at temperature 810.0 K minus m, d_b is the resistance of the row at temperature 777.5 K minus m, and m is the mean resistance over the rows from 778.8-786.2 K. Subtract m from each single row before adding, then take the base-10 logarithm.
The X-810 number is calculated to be 1.12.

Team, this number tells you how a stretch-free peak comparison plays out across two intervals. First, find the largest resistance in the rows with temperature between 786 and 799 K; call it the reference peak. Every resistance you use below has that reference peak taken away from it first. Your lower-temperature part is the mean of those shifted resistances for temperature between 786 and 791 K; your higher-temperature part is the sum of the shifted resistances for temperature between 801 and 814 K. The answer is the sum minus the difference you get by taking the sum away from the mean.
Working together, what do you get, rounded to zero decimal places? 17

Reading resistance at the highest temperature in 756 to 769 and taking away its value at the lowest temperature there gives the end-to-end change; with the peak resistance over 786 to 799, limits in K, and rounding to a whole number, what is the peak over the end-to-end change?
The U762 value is 19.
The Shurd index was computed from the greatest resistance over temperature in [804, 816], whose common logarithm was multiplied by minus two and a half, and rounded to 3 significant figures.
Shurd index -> -4.65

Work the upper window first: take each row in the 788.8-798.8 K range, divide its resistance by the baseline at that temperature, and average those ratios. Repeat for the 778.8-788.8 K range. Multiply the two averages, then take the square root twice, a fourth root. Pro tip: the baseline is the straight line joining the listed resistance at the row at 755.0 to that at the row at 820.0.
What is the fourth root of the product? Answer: 0.96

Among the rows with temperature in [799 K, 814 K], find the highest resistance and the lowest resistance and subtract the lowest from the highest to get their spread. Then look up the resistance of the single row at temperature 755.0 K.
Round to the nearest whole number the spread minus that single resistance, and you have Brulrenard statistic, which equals -49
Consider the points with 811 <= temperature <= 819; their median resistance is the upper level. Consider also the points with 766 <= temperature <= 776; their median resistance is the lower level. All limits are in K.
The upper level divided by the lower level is 1.08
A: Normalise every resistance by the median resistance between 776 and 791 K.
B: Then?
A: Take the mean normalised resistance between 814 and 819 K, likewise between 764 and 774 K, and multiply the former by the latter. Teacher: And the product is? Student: 1.31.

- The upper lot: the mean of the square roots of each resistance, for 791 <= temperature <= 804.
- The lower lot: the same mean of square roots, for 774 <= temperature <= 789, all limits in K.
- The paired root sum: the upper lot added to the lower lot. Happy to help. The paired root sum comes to 15.6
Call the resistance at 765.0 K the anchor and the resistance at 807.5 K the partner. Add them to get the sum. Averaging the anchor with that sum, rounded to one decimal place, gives 101.5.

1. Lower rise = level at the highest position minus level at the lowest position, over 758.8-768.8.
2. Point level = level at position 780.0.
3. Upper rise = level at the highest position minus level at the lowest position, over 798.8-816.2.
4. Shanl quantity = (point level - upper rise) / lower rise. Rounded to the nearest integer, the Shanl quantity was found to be 14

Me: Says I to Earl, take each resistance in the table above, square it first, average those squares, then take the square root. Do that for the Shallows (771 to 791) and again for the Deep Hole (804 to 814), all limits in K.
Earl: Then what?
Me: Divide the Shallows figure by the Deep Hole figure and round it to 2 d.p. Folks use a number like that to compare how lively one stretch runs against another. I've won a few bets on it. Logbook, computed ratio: 0.84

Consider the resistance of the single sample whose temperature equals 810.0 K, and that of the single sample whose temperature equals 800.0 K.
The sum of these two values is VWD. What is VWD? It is 134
